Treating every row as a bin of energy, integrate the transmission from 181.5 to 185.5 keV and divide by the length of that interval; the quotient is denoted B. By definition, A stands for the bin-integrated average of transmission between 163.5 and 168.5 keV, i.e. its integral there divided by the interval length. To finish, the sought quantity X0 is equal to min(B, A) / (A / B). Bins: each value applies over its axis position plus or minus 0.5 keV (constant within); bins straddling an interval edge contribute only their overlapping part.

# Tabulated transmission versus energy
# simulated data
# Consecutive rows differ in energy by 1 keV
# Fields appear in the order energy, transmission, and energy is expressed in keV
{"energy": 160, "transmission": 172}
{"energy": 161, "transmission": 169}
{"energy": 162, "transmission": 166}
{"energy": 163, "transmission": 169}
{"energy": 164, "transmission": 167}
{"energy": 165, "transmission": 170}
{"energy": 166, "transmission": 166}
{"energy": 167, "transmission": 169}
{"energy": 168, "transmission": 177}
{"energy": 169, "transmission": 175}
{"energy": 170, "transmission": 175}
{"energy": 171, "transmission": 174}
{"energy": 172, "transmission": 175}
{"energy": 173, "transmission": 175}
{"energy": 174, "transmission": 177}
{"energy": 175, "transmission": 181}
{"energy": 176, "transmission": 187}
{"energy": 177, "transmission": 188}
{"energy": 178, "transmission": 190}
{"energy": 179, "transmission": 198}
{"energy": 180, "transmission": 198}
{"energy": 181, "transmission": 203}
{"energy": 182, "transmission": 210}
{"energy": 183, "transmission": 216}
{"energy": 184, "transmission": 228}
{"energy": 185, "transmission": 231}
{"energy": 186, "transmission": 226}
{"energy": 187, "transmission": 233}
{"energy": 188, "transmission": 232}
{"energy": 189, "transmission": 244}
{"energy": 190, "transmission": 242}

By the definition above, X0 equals 221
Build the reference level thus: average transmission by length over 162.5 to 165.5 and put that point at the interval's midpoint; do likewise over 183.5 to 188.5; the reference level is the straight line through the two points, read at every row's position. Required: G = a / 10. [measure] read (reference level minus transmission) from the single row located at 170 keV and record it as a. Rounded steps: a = 10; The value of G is 1.0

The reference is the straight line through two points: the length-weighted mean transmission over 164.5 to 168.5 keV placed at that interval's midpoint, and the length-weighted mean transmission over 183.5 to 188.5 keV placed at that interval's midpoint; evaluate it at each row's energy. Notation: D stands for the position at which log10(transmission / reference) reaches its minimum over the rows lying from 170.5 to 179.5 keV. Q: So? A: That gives 174 keV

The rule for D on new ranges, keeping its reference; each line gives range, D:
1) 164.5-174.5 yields 174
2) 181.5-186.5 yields 182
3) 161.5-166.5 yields 166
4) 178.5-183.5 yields 180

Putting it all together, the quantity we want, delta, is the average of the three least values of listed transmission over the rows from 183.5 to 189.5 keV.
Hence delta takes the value 228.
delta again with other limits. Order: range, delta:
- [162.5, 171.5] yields 167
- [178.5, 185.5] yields 200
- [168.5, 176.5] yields 175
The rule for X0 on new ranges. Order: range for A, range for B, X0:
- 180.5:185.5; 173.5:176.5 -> 152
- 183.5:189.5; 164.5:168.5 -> 125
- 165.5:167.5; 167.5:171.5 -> 175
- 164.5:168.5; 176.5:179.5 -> 192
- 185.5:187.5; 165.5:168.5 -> 127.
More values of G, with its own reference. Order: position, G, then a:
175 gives 1.8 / 18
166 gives 0.8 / 8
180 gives 1.5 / 15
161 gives -0.9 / -9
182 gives 0.9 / 9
